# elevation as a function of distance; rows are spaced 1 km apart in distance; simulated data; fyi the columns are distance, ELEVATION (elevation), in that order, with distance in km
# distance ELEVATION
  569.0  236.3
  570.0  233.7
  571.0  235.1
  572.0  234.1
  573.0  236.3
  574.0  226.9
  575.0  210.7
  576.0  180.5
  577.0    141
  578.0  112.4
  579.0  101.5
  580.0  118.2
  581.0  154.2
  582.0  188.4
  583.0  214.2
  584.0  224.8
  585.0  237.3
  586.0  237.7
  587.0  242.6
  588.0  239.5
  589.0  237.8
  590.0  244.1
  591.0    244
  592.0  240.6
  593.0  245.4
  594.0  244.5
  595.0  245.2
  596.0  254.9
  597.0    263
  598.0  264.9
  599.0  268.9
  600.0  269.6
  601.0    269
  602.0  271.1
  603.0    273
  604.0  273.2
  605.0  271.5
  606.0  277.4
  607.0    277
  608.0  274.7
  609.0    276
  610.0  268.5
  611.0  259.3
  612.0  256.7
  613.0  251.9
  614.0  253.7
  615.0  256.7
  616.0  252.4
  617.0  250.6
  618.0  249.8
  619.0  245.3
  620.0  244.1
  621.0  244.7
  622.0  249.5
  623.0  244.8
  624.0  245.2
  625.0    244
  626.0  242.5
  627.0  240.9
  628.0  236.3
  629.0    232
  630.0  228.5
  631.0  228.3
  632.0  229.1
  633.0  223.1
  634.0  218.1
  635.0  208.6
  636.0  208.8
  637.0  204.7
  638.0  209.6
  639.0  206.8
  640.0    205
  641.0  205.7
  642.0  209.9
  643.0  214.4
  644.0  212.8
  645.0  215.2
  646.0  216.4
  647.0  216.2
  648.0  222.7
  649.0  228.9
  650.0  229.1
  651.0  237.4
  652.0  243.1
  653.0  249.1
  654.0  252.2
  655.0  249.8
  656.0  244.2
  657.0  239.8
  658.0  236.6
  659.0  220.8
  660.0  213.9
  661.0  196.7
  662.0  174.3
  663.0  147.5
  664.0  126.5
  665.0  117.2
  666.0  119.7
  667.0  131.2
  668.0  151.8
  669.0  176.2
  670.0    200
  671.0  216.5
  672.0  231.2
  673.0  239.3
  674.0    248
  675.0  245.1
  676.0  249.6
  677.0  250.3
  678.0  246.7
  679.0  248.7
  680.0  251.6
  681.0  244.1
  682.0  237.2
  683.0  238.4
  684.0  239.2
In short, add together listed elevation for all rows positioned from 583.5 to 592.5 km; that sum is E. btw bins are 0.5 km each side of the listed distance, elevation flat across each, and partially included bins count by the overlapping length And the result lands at 2148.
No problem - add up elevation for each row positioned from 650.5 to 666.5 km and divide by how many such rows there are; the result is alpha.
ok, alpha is 204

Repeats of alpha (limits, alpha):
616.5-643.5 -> 229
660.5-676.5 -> 186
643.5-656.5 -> 232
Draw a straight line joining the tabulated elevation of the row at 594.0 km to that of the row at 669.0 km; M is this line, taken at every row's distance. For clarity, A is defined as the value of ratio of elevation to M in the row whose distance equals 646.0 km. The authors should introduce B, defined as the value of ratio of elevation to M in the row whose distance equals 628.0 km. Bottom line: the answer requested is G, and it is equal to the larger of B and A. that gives 1.11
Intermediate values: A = 1.1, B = 1.11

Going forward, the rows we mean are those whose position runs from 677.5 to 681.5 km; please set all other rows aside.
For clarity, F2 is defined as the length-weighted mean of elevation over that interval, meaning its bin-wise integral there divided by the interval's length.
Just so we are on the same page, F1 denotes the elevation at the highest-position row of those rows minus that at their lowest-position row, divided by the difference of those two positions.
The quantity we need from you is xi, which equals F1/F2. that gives -0.003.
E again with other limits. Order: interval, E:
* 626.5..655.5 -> 6483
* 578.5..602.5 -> 5521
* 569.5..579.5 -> 1912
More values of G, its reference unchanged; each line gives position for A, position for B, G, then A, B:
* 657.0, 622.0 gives 1.28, 1.3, 1.14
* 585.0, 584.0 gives 0.94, 0.9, 0.89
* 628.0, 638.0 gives 1.11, 1.1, 1.03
